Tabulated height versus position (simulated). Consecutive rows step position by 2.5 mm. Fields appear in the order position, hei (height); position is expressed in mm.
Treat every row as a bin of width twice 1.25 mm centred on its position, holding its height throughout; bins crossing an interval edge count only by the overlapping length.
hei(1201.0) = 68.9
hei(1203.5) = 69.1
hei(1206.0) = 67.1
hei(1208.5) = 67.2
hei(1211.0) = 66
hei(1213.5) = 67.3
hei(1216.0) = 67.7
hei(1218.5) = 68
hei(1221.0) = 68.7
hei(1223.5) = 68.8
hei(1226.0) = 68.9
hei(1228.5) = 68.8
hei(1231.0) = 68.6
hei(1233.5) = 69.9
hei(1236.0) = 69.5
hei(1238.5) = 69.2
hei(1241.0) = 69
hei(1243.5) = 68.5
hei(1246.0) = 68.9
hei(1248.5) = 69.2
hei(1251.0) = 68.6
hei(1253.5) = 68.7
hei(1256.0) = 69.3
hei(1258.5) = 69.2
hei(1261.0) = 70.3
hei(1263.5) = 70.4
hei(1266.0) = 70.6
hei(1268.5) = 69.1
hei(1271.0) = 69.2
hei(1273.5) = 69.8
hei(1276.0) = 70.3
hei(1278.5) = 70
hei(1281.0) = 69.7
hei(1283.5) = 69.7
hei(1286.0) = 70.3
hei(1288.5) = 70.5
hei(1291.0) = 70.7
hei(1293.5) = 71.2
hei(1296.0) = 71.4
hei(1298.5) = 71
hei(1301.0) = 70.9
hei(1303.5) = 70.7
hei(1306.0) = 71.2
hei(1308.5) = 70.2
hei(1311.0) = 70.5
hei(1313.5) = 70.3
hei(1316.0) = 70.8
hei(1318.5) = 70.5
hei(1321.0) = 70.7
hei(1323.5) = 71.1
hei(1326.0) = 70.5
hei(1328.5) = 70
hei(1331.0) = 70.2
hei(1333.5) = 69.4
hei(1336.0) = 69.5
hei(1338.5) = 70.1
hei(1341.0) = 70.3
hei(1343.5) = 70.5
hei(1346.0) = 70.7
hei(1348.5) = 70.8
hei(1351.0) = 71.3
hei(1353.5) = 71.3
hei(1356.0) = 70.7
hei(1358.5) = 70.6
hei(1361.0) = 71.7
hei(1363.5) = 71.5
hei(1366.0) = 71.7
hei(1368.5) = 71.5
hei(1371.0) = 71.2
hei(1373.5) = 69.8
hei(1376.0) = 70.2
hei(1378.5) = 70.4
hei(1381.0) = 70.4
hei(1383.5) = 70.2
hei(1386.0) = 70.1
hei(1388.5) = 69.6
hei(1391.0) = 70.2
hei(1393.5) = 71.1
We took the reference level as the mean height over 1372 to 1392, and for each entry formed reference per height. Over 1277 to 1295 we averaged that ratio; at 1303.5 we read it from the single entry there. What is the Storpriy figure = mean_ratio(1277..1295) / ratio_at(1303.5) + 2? 3.01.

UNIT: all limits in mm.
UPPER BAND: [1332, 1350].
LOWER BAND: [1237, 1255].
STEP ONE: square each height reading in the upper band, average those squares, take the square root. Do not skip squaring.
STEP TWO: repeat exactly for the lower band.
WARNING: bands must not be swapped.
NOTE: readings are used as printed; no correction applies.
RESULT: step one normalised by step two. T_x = 1.02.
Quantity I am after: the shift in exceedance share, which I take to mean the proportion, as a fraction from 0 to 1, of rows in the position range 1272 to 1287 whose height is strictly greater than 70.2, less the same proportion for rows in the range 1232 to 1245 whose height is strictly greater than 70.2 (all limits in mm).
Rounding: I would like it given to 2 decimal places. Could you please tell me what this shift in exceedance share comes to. 0.33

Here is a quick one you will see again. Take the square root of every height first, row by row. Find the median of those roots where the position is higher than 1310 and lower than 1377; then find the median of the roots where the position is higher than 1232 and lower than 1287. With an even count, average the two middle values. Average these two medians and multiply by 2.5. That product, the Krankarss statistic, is 20.92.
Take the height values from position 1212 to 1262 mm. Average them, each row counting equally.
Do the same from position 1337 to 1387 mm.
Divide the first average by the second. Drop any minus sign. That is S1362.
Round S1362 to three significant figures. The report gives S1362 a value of 0.973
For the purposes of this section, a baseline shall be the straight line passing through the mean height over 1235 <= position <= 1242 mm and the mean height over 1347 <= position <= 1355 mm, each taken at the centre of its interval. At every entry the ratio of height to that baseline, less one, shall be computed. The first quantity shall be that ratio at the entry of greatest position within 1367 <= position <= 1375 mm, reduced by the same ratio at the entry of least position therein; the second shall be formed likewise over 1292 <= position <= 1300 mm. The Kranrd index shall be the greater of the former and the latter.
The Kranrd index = -0.004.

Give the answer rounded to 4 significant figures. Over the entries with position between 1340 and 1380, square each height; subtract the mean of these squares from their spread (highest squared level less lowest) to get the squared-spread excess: -4757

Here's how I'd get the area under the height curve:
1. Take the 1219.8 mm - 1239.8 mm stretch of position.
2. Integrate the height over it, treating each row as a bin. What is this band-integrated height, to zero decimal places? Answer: 1381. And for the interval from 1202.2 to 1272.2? 4814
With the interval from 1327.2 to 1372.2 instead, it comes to 3182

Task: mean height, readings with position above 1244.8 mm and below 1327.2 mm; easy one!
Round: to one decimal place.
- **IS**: 70.2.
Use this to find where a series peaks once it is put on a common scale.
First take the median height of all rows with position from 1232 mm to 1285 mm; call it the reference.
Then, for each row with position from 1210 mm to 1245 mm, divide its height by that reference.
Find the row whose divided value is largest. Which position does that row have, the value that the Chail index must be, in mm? 1233.5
